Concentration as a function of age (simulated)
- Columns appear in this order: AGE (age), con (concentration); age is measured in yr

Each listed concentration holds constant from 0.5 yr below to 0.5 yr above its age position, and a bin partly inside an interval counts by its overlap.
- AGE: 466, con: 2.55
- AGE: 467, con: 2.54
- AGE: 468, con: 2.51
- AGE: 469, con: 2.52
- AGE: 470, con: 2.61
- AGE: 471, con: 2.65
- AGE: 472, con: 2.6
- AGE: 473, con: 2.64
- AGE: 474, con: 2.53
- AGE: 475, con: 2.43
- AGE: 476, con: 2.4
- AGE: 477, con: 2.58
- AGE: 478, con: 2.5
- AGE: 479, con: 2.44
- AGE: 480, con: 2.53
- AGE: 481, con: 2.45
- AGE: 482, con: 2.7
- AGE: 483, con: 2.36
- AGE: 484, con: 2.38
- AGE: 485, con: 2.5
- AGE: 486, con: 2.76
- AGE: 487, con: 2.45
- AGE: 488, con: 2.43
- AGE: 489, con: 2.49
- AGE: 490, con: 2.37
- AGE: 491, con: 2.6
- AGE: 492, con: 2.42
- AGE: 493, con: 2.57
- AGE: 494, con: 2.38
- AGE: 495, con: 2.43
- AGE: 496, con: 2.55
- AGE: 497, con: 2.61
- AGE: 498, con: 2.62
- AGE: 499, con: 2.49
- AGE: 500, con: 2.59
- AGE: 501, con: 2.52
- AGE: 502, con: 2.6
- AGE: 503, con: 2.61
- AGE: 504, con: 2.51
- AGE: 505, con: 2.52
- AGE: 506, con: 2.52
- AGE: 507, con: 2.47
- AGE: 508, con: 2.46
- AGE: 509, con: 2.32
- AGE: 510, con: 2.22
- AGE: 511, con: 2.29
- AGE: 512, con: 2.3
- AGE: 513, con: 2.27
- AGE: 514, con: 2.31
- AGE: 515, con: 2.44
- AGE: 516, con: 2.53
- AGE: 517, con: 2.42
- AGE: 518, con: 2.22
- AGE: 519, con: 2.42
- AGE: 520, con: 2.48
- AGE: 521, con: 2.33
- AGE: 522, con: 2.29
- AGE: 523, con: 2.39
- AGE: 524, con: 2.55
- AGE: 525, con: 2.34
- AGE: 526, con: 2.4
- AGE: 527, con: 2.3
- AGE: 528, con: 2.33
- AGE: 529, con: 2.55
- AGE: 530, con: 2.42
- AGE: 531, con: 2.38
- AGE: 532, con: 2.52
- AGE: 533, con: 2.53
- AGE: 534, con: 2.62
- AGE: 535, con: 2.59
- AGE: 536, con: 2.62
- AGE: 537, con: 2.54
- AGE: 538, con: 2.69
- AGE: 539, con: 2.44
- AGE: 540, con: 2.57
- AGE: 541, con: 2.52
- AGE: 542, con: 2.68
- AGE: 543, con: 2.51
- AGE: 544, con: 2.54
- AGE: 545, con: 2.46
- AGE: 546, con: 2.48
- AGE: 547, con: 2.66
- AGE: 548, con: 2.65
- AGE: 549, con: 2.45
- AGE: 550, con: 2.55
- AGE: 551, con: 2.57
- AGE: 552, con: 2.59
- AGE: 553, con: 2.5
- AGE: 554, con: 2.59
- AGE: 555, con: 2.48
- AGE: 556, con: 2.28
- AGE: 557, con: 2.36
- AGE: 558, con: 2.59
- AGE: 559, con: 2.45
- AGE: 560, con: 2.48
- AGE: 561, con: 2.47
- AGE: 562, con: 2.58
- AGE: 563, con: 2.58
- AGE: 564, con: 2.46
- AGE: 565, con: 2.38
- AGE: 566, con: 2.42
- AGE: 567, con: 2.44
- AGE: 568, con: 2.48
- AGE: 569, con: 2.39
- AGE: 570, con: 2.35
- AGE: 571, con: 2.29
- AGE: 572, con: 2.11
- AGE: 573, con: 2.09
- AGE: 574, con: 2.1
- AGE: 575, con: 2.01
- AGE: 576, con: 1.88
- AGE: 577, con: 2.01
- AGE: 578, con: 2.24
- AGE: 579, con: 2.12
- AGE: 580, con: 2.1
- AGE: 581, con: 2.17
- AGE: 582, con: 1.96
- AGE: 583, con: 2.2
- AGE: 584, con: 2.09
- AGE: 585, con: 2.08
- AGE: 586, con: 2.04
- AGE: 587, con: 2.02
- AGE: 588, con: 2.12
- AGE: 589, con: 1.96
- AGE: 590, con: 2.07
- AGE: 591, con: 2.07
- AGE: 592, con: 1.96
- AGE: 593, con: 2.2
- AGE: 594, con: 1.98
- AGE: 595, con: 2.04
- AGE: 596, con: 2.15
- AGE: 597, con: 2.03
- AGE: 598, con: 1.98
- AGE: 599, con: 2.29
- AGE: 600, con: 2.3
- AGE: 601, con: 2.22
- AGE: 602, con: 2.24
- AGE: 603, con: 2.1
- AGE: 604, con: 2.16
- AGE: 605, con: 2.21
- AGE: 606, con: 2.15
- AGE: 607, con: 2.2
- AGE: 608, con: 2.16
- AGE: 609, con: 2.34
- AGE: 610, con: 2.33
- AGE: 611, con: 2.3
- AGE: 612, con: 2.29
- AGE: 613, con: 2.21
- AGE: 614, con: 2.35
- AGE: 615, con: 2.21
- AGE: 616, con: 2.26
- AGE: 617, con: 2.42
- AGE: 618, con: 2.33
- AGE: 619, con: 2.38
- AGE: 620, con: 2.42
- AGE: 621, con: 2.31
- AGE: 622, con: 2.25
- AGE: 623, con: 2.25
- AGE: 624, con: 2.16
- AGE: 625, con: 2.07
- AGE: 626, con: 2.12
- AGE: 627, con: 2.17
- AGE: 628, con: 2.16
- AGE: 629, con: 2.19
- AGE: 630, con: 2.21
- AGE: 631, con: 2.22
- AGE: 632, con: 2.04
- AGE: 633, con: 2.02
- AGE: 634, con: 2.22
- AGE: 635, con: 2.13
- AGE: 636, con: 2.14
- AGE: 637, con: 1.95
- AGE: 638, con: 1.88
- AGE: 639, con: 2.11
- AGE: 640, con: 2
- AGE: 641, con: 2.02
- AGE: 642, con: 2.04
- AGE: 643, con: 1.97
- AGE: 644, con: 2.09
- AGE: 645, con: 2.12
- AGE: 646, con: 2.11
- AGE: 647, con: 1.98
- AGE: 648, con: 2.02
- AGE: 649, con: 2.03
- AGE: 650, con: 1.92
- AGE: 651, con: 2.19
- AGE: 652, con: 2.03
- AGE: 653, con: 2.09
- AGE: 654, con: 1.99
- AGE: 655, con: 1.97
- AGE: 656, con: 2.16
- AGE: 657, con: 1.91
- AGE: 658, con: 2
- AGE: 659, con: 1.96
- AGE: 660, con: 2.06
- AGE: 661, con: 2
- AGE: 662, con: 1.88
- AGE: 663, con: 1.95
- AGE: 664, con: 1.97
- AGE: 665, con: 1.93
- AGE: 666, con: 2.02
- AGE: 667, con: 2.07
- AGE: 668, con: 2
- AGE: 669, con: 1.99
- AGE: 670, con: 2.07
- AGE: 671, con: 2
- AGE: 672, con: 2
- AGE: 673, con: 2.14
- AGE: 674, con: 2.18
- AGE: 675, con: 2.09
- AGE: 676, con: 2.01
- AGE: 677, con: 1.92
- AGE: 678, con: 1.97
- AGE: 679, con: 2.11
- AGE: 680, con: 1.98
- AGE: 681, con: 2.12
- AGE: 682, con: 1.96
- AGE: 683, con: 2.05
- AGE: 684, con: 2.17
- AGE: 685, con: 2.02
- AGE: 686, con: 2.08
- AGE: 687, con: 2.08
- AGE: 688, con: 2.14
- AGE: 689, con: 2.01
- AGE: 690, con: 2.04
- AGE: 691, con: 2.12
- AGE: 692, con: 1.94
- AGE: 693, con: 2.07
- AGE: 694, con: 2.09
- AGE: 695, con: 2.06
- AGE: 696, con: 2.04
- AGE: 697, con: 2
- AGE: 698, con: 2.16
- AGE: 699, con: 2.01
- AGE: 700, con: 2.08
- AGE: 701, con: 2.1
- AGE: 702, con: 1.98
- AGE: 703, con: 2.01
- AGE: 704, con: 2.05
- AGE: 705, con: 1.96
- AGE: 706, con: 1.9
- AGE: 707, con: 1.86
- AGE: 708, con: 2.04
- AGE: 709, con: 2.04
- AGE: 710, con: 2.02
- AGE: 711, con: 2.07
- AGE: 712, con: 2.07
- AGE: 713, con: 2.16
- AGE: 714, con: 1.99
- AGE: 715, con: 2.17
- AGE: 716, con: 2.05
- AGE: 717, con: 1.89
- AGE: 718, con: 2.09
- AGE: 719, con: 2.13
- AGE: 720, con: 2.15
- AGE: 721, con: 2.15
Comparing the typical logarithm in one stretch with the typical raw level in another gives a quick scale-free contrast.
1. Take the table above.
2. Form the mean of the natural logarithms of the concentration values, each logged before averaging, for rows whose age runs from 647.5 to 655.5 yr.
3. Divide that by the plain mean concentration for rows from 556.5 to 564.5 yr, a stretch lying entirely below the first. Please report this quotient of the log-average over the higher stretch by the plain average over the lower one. 0.283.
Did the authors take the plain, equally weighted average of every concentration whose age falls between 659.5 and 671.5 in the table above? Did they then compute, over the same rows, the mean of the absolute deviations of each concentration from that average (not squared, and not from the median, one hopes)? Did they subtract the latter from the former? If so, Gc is 2.0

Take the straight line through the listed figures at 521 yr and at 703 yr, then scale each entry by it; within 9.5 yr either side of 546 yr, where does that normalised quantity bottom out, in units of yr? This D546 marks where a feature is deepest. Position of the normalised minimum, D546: 539 yr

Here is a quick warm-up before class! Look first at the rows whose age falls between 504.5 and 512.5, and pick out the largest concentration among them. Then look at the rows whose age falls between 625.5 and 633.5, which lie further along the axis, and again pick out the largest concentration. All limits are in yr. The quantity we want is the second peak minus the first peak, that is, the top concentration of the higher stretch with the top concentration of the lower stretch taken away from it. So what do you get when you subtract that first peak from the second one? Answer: -0.30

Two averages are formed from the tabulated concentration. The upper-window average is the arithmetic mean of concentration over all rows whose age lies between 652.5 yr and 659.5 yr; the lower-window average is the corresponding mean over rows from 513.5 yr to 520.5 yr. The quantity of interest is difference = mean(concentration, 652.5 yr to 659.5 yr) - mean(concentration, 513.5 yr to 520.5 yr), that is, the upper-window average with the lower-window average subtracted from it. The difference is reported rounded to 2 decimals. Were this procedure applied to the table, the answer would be -0.39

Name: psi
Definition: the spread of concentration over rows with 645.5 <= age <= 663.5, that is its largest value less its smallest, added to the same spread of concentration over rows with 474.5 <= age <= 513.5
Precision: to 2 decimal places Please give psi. 0.85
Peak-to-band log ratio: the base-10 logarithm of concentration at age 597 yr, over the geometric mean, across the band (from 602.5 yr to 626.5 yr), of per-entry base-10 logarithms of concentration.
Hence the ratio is 0.88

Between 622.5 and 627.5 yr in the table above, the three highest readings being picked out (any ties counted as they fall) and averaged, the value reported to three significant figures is 2.19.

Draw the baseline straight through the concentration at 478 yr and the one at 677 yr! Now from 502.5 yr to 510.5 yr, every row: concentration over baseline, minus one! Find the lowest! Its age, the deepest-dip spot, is 510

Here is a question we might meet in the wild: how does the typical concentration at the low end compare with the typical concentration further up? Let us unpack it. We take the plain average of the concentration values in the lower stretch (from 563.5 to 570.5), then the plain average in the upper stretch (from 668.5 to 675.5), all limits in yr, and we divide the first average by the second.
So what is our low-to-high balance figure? 1.17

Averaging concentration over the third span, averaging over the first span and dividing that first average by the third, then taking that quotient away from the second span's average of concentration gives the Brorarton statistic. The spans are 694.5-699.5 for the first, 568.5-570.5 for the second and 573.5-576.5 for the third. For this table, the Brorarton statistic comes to 1.34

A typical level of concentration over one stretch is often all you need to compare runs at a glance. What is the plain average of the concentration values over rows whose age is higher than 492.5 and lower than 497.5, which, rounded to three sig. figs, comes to 2.51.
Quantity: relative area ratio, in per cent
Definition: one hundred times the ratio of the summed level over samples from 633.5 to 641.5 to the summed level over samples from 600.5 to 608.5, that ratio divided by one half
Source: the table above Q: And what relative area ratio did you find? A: 189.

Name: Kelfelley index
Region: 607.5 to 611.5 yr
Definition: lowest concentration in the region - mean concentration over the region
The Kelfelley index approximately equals -0.12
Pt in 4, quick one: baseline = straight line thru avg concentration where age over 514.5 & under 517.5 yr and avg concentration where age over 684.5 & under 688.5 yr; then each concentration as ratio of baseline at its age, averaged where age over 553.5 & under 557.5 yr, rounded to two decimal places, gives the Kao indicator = 1.02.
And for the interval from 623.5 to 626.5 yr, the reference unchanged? 0.95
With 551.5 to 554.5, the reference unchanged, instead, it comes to 1.08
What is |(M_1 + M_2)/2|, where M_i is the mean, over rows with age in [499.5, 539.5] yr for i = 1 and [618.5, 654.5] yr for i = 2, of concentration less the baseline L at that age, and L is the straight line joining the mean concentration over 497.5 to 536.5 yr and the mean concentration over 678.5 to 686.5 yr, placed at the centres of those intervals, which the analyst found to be 0.024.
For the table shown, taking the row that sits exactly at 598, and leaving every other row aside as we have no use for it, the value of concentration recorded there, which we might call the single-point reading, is 1.98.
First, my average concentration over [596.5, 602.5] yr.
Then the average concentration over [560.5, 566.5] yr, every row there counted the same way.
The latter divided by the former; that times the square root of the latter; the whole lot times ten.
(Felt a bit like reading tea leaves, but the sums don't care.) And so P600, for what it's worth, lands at 18.0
